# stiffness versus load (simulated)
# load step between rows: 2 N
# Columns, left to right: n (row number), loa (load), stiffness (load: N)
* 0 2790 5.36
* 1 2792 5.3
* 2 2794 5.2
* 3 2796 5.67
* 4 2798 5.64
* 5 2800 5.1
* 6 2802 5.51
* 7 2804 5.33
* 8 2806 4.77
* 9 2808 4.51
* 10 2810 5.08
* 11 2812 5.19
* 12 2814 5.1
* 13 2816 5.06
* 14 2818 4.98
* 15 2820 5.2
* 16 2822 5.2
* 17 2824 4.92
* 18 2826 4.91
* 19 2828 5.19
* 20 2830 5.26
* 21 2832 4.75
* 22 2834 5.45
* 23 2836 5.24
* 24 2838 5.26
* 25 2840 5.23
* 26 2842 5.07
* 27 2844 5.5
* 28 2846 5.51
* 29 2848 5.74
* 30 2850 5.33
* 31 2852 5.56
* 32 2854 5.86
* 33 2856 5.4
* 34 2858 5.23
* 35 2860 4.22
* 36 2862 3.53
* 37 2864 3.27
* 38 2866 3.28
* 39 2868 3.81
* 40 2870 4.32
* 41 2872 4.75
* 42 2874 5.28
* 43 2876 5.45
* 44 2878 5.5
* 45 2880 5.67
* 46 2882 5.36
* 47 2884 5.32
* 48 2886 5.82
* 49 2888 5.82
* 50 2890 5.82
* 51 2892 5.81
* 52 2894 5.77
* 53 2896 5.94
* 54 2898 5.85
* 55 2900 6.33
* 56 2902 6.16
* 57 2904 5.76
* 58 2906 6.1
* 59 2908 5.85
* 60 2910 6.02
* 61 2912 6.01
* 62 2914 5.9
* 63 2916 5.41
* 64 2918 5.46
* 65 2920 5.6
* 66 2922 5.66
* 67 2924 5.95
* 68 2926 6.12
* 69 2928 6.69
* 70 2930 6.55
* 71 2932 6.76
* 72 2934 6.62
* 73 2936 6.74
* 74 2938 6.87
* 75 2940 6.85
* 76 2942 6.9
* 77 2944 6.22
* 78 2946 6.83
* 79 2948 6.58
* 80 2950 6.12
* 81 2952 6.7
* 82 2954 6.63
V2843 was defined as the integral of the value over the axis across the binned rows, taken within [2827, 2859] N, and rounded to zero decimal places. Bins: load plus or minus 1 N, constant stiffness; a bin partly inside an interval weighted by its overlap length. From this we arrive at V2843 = 171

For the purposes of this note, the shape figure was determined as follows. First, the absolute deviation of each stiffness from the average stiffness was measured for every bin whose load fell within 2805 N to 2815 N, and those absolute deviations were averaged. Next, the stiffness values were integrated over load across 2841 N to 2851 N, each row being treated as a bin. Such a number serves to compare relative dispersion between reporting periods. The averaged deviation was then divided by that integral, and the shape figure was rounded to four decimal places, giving 0.0043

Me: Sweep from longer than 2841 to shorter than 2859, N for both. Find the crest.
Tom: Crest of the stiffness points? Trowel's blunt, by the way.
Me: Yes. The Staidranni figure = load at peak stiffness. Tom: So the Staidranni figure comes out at 2854 N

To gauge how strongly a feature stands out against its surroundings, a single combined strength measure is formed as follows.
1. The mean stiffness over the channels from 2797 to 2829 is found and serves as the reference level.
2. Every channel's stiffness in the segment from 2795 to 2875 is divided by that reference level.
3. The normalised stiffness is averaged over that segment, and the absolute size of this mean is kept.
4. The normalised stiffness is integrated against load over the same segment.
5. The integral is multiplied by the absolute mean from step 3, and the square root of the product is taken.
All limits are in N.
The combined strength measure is 8.8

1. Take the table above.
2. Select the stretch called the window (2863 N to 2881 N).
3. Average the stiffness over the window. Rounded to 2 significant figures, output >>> 4.6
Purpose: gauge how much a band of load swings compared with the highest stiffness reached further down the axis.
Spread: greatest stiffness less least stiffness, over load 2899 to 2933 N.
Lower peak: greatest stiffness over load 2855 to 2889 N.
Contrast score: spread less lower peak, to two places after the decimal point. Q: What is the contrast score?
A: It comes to -4.47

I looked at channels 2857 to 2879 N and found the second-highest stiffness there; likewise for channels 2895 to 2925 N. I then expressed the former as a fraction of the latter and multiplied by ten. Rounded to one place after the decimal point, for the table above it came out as 8.8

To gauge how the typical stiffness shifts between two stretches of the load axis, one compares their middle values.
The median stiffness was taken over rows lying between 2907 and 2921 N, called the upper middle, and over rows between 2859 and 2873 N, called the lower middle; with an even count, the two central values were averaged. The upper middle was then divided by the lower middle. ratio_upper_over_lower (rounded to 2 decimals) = 1.54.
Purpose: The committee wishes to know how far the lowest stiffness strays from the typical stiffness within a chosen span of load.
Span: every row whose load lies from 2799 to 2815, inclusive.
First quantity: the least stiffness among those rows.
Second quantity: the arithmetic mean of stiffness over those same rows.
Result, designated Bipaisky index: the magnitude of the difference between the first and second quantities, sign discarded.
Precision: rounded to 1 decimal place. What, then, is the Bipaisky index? 0.6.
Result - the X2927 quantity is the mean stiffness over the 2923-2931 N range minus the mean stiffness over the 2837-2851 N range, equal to 0.95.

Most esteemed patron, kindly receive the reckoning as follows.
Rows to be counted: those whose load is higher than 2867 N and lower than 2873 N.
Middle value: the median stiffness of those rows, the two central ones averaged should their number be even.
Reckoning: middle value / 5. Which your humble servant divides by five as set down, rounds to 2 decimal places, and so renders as 0.86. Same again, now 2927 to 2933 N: 1.34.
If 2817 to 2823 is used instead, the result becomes 1.04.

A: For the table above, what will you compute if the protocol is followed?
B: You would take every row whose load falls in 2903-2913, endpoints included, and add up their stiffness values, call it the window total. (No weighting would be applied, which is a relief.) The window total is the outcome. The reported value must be 30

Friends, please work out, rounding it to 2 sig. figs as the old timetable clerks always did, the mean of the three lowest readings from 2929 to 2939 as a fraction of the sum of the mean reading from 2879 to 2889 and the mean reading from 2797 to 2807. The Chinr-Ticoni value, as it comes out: 0.61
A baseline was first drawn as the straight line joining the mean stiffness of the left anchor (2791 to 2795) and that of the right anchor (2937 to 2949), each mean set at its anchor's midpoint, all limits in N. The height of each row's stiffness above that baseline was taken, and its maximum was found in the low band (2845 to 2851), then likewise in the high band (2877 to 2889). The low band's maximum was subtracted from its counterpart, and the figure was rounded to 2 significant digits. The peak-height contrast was -0.29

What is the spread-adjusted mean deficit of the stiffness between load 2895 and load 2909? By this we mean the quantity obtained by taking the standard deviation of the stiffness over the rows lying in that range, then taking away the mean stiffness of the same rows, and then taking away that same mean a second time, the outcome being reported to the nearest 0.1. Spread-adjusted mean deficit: -11.8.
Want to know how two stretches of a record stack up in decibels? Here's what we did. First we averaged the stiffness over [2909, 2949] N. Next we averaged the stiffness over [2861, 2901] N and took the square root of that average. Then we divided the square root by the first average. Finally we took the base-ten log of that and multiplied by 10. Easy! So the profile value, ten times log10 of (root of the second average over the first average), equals -4.43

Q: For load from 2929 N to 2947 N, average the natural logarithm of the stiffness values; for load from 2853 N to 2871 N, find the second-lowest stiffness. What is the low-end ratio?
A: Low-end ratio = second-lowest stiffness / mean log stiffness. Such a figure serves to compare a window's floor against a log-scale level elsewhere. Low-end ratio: 1.7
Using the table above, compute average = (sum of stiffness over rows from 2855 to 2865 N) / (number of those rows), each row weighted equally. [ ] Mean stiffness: 4.33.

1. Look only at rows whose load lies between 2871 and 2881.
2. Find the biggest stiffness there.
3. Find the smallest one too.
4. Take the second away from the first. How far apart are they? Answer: 0.92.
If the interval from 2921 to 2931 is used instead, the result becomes 1.03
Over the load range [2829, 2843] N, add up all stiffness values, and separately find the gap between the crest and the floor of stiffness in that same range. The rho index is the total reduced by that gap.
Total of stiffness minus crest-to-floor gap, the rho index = 36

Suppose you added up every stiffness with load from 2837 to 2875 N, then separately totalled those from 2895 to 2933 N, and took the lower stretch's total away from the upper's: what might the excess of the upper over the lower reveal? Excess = 22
